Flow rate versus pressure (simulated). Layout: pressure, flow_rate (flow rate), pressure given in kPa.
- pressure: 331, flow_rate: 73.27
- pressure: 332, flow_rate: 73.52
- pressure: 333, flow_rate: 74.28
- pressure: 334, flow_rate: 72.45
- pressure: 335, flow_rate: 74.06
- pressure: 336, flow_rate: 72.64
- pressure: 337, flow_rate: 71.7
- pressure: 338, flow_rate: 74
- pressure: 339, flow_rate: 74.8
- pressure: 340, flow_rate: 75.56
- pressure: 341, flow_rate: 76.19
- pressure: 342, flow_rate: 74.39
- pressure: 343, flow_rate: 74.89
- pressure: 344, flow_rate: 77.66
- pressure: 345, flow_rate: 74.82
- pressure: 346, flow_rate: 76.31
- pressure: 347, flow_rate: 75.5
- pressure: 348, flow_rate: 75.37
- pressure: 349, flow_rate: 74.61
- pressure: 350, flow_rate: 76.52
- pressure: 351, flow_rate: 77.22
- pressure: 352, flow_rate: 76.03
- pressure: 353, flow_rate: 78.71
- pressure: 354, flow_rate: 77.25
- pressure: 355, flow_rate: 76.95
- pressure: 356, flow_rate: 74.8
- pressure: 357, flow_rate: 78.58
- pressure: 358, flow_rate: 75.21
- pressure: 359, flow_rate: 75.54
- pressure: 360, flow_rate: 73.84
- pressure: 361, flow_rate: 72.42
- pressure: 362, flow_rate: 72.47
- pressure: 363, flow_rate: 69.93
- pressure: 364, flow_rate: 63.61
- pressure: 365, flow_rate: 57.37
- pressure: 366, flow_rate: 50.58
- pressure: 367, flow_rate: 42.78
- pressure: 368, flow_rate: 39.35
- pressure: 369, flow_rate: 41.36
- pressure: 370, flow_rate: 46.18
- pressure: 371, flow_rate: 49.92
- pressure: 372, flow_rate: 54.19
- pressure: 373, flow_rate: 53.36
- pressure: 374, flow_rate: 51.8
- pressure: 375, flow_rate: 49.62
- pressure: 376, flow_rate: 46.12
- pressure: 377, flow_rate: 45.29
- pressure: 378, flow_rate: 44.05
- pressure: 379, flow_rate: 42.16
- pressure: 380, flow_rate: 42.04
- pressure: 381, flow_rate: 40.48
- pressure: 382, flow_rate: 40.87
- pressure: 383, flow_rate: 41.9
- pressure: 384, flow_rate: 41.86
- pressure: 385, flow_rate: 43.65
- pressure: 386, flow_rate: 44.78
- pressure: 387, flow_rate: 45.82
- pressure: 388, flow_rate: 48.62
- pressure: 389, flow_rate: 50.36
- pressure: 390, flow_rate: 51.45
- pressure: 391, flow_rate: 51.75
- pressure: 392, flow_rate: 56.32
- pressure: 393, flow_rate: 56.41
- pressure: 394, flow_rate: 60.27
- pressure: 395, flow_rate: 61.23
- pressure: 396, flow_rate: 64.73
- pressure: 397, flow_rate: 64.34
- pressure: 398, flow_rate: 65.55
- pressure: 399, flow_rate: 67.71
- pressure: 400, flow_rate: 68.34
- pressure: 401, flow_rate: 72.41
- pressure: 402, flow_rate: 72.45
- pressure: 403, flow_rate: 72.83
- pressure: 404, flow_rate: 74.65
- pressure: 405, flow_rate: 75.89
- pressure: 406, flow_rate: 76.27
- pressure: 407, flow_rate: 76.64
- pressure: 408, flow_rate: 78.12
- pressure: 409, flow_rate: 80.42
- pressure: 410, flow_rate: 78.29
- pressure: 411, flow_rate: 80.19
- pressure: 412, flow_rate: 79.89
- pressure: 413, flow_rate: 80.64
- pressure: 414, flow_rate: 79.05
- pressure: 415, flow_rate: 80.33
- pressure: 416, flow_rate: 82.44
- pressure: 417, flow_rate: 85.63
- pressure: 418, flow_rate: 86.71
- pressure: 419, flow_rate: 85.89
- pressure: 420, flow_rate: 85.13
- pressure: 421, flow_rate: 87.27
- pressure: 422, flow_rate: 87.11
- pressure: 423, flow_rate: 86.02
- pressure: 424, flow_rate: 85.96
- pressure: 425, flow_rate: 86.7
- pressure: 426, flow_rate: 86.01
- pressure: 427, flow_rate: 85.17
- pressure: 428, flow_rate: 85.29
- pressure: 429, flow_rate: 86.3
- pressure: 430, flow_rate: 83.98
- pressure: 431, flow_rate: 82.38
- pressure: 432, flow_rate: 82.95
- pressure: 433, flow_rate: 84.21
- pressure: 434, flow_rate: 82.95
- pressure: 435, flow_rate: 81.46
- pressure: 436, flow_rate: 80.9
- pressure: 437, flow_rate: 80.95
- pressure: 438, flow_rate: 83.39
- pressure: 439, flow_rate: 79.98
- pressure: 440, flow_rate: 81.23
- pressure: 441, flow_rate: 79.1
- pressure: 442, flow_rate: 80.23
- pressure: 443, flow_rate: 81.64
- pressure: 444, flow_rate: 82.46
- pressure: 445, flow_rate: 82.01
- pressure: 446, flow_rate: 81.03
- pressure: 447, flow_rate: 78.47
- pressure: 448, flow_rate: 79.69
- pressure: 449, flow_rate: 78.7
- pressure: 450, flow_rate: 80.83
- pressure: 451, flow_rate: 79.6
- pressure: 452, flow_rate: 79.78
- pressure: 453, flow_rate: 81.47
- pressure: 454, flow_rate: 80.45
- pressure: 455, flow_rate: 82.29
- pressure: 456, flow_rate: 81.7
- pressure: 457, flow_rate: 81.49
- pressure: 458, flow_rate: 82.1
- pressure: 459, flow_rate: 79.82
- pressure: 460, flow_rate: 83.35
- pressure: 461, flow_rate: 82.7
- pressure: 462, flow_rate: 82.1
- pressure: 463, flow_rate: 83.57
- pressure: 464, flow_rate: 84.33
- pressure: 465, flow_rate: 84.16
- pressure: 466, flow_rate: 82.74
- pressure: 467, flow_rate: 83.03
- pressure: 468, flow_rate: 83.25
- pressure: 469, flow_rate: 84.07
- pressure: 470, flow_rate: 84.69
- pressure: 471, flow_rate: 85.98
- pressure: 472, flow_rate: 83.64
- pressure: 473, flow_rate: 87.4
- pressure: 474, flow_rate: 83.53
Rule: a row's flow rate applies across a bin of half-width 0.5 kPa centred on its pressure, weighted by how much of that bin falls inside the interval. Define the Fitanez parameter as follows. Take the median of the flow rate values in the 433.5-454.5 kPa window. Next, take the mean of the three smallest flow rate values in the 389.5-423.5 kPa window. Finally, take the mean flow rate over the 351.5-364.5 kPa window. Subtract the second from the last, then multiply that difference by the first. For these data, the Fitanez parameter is 1706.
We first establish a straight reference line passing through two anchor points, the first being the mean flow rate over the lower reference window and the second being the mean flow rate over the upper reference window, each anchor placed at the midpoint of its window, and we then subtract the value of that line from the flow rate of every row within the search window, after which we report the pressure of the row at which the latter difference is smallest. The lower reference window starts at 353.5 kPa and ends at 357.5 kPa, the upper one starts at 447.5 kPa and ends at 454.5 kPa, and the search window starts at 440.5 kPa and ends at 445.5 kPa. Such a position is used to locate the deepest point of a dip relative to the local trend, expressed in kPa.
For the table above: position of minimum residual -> 441 kPa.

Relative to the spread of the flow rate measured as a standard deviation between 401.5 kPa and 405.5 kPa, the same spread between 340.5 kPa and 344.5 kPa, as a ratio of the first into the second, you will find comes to 0.9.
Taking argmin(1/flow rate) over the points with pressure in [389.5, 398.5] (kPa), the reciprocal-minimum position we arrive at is 398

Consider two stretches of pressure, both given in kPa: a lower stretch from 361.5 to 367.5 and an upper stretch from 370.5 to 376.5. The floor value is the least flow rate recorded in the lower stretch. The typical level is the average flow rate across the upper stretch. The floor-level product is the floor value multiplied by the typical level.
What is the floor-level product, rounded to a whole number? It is 2175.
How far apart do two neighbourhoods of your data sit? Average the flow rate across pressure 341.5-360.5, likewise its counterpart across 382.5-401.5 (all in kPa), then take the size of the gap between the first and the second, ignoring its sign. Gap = 20.4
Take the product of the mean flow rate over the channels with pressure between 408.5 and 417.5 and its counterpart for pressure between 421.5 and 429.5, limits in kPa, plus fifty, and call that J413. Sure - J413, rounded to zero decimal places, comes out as 7001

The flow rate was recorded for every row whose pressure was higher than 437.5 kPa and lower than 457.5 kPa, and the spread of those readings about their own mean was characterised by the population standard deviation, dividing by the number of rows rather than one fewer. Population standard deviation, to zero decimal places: 1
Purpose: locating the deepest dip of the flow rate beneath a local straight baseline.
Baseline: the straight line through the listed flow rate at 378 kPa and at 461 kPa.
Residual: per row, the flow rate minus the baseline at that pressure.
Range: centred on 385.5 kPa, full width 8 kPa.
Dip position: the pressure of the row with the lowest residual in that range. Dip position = 382 kPa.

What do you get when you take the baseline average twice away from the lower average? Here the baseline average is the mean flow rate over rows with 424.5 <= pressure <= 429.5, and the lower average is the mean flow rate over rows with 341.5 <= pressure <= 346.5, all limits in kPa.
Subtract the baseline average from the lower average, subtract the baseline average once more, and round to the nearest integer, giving -96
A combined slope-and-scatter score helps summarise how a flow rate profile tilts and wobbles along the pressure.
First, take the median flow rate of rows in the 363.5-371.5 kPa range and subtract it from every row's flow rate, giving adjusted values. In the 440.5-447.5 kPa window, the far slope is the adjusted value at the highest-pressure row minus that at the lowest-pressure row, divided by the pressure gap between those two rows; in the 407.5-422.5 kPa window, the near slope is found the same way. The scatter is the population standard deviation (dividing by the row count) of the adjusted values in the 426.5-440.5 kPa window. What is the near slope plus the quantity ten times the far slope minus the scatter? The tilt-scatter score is -2.2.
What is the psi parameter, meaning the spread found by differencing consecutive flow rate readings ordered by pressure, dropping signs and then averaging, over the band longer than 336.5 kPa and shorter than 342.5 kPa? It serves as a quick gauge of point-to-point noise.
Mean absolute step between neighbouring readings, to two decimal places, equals 1.26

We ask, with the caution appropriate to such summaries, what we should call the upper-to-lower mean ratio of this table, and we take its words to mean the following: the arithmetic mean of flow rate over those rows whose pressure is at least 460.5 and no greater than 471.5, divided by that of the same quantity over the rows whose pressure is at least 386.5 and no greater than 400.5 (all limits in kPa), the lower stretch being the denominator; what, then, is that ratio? 1.44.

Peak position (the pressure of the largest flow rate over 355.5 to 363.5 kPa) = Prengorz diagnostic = 357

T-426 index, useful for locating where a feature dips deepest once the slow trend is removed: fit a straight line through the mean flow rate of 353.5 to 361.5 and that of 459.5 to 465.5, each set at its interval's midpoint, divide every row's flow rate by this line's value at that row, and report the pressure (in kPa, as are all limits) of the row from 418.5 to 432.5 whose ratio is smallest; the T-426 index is 431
